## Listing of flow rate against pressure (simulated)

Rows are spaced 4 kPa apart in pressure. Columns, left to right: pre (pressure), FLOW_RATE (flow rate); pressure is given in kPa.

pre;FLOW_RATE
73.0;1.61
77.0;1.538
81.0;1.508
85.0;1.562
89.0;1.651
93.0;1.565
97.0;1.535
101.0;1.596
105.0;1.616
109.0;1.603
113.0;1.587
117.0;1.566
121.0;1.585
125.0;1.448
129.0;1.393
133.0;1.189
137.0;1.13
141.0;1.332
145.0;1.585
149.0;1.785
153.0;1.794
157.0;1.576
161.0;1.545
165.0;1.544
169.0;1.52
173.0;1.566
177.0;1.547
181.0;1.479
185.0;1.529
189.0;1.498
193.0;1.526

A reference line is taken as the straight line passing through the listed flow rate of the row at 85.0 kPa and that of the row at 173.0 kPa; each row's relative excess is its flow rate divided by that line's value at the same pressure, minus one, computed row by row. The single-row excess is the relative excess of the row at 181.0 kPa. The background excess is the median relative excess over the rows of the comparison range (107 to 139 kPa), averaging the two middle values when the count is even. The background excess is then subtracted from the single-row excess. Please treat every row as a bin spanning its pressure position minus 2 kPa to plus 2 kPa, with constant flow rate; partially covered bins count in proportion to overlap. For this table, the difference -0.02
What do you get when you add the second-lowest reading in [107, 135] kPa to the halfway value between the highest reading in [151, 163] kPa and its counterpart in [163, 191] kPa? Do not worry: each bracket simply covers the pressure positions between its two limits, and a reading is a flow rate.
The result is 3.07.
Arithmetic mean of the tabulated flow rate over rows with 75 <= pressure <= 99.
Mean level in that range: 1.56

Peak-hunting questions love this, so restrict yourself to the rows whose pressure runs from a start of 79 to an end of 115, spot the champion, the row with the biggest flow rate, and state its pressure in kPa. 89.0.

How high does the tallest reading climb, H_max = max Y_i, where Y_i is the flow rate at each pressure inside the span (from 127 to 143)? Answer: 1.393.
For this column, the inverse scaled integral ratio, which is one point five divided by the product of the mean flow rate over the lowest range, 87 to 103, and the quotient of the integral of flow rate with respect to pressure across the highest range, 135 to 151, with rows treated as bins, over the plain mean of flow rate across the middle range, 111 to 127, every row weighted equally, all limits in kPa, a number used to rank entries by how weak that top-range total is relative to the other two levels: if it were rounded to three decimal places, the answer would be 0.063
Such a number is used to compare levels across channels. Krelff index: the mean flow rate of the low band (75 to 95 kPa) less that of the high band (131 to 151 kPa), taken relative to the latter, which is 0.11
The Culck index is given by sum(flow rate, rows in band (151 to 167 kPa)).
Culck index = 6.46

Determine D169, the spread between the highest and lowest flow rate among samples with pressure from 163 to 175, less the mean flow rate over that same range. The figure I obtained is -1.50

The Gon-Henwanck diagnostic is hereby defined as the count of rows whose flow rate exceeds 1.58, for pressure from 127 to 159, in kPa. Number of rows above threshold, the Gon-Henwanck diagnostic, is 3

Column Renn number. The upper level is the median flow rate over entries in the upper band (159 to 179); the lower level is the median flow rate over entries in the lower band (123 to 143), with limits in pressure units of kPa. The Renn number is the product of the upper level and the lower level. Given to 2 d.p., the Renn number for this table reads 2.06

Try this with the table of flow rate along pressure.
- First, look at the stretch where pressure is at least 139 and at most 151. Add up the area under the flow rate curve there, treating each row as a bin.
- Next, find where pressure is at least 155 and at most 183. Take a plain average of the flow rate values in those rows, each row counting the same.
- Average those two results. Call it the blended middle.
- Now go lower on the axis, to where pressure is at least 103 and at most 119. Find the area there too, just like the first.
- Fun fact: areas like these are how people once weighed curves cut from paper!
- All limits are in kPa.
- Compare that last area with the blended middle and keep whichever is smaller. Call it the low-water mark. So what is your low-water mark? 10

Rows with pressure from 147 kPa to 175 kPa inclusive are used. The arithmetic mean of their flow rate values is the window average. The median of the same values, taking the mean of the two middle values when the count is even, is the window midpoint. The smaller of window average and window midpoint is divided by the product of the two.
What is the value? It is 0.618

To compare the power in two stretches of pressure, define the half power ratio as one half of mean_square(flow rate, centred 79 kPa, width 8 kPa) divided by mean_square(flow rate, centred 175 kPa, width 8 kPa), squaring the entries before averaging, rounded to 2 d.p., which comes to 0.48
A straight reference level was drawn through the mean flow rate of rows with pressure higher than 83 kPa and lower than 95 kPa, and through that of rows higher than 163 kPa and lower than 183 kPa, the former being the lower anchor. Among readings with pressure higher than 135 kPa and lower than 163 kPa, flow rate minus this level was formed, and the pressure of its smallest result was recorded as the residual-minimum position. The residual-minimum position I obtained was 137.0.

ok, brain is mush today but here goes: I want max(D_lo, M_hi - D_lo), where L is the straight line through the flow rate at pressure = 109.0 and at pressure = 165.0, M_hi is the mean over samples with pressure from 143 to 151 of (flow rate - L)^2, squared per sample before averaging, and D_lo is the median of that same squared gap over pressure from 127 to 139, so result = 0.15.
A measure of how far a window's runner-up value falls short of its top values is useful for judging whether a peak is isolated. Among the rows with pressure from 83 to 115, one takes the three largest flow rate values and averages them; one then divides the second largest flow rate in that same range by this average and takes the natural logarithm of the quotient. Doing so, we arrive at 0.00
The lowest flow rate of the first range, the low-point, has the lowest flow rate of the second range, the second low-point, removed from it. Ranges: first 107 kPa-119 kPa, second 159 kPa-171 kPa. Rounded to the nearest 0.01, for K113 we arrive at 0.05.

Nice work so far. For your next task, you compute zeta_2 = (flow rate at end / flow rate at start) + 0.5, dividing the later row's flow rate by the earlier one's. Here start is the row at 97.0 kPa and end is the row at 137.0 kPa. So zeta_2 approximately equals 1.24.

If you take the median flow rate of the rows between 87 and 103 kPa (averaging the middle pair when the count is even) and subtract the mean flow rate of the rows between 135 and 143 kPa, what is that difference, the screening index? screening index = 0.35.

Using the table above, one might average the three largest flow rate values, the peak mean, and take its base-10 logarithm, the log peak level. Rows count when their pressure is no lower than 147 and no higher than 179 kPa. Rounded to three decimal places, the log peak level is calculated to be 0.235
